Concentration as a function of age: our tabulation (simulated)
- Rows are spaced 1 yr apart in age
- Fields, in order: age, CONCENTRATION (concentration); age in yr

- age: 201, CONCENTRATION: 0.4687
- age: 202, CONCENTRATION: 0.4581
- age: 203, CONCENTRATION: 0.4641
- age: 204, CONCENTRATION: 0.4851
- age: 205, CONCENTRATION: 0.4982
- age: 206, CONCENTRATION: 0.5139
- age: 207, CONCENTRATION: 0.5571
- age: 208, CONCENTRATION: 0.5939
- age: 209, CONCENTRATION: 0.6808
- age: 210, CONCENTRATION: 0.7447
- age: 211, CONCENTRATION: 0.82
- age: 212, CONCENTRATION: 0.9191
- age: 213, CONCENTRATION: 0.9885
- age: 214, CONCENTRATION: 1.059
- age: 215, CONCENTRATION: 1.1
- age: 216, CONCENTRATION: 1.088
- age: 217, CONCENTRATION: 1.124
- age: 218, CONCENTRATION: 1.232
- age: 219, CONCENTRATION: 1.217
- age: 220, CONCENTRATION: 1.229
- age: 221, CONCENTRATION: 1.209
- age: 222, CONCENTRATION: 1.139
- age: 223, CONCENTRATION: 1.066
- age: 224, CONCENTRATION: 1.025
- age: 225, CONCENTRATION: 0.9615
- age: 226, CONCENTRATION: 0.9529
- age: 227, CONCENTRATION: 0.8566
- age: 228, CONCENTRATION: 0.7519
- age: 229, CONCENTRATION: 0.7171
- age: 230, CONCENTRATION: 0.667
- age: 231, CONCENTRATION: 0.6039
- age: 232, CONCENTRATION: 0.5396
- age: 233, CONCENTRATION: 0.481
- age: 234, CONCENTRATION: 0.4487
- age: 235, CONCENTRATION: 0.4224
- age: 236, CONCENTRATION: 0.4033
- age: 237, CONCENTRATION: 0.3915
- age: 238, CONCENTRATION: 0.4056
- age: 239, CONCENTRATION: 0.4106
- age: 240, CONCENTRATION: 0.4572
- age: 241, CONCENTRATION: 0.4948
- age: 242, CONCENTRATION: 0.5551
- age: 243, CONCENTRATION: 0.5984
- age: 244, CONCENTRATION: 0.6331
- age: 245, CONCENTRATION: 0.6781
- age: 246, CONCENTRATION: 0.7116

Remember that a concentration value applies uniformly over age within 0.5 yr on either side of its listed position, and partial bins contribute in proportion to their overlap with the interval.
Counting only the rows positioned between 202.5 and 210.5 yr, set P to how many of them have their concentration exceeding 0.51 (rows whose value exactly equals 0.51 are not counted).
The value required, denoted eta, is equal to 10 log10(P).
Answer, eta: 7.0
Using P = 5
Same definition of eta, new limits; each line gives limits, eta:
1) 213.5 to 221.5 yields 9.0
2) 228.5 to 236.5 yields 6.0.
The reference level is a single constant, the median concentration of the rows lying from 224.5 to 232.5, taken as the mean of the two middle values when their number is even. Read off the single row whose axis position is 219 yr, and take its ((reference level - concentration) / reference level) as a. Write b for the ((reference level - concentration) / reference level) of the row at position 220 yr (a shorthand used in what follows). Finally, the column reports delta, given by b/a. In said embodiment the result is 1.0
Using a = -0.66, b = -0.7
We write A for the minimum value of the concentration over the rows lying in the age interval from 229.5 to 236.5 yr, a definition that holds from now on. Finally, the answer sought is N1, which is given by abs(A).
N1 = 0.40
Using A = 0.4033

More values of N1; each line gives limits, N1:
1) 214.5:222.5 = 1.09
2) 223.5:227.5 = 0.86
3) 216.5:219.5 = 1.12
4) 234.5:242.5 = 0.39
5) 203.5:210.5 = 0.49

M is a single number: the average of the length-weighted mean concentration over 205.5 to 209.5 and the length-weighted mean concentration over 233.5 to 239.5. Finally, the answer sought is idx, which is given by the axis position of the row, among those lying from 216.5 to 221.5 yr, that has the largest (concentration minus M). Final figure 218 yr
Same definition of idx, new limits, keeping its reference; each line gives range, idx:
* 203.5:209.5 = 209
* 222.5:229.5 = 223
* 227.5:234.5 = 228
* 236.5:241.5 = 241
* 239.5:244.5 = 244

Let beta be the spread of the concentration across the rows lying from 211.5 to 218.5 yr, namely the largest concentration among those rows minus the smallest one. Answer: 0.313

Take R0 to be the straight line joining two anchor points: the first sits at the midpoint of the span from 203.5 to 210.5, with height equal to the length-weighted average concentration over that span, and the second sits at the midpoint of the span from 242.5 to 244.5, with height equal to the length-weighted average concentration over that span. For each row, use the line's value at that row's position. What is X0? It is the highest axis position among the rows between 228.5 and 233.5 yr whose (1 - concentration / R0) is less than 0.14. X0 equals 232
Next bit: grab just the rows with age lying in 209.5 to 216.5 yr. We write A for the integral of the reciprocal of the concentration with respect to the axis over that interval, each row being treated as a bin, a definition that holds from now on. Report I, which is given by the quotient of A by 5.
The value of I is 1.5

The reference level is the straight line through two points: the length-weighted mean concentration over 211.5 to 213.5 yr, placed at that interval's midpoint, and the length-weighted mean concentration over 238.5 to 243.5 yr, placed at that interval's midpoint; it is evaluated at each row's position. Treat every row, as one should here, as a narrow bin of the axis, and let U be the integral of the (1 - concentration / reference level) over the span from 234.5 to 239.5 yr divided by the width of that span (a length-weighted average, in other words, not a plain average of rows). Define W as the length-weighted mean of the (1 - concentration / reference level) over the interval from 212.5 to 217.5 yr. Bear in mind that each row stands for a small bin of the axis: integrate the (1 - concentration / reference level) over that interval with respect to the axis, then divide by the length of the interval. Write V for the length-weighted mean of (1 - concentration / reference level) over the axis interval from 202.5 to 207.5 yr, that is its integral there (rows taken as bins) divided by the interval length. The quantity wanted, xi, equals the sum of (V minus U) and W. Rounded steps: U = 0.28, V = 0.5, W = -0.17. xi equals 0.1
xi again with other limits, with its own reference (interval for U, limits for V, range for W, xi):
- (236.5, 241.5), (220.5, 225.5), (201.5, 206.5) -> 0.0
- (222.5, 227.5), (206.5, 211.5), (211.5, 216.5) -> 0.5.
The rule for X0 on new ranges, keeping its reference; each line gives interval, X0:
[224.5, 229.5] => 229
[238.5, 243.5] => 243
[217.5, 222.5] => 222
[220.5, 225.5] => 225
